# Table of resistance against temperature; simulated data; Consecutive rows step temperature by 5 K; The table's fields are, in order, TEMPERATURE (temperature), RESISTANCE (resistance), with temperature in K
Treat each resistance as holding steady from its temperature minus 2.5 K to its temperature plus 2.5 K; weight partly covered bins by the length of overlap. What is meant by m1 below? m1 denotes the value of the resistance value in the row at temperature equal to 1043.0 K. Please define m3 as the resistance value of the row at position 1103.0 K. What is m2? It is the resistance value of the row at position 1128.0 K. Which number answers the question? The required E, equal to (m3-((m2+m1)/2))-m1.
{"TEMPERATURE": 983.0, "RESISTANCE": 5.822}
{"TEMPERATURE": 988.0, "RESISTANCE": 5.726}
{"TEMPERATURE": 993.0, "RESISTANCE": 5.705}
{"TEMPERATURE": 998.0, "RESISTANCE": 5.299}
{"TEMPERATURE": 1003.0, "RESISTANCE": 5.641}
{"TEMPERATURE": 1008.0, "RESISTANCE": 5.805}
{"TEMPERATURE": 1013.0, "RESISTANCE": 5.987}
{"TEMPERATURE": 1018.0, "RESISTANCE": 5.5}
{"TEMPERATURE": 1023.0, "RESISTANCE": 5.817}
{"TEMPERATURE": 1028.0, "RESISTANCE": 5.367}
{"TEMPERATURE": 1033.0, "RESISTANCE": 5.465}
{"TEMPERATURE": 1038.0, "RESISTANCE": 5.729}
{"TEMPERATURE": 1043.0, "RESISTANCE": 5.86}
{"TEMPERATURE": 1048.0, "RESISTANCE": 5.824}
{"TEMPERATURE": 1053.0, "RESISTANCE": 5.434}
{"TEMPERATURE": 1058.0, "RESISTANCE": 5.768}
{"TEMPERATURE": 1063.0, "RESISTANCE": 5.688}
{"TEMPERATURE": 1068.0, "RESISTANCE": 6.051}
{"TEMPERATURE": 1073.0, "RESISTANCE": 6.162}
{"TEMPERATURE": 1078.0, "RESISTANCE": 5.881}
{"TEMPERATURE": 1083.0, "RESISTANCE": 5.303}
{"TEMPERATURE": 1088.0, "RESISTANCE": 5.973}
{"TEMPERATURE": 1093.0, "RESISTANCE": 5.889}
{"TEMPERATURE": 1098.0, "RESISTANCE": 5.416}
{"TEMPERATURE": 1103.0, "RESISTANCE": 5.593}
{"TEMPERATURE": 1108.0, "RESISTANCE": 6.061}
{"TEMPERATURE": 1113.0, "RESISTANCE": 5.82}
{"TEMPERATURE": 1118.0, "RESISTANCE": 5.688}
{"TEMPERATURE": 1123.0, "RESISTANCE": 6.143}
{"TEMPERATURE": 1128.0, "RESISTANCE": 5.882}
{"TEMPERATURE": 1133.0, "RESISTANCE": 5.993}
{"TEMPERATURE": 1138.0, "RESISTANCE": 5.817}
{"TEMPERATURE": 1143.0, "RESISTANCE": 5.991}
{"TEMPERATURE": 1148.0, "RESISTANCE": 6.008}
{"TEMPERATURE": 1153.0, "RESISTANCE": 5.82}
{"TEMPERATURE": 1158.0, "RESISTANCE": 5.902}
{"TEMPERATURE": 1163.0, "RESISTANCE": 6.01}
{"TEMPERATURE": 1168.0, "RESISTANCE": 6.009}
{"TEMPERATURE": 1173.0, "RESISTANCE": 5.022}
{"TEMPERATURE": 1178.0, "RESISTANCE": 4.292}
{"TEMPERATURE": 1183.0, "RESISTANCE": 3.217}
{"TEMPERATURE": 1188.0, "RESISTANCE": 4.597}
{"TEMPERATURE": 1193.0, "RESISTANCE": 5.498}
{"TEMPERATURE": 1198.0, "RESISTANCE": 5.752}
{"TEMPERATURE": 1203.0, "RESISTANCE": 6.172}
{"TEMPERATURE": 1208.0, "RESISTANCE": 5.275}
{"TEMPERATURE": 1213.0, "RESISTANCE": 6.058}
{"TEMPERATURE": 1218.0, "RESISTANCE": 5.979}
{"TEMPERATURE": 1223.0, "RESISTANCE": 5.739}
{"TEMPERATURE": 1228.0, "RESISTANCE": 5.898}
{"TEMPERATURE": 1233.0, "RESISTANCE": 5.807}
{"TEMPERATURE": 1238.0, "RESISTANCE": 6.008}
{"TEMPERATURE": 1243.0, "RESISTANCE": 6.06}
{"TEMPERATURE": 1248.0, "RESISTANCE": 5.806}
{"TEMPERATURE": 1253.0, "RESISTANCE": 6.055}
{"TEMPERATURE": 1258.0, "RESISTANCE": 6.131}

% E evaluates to -6.14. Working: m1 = 5.86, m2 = 5.882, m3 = 5.593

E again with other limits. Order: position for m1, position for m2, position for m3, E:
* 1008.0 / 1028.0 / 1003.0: -5.75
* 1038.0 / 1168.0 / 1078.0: -5.72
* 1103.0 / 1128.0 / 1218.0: -5.35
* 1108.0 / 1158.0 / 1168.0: -6.03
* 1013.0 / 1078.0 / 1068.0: -5.87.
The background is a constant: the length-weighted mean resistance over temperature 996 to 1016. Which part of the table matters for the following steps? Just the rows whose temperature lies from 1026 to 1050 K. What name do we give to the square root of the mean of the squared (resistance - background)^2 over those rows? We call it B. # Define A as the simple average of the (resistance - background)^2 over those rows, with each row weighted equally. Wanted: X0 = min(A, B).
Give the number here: 0.041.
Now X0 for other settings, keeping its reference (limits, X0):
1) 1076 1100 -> 0.076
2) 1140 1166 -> 0.072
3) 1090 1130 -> 0.066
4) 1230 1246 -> 0.085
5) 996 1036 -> 0.058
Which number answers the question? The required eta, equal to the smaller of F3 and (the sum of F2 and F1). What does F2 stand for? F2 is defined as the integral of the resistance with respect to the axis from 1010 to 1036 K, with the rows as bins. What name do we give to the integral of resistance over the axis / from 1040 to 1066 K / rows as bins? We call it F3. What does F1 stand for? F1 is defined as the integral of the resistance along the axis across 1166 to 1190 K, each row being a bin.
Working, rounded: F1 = 110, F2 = 146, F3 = 149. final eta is 149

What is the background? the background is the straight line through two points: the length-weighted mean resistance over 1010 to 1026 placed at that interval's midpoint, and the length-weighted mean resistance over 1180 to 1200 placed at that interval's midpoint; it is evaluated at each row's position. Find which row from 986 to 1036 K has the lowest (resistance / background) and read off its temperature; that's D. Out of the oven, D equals 998.0 K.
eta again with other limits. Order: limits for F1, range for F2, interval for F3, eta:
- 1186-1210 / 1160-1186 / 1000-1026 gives 149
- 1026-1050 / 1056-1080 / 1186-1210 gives 132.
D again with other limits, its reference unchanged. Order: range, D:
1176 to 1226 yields 1183.0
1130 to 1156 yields 1138.0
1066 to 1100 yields 1083.0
